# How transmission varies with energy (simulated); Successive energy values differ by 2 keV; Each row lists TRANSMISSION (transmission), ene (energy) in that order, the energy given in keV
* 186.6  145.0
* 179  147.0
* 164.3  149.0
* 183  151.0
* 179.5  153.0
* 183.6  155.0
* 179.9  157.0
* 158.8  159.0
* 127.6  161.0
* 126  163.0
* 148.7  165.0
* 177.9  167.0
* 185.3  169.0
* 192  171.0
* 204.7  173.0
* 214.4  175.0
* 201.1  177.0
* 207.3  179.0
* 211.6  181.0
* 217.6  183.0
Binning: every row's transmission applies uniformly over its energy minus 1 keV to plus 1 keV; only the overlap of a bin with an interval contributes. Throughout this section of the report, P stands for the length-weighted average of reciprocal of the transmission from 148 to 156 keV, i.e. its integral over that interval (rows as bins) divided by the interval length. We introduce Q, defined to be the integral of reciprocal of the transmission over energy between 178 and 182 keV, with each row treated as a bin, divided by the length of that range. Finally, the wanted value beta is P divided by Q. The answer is 1.18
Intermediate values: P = 0.0056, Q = 0.0048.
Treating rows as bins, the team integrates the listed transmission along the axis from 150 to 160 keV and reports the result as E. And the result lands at 1770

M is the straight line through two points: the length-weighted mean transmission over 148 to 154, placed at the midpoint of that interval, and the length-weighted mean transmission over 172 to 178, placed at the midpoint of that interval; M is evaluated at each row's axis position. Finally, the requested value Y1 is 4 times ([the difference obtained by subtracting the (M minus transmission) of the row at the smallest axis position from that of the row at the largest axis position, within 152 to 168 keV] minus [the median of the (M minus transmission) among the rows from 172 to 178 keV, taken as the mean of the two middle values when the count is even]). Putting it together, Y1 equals 81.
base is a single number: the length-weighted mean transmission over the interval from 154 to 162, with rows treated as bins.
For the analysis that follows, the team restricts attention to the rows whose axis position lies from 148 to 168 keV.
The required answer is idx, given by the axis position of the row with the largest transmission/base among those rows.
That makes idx 155.0 keV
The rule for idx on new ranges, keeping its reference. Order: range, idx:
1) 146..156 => 155.0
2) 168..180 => 175.0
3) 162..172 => 171.0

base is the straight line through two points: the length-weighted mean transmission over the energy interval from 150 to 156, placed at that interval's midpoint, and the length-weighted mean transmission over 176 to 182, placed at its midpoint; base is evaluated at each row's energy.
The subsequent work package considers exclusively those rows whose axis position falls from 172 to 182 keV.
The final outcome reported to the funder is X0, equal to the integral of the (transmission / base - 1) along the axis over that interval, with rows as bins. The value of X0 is 0.1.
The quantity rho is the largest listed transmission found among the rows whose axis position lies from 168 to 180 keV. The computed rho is 214.4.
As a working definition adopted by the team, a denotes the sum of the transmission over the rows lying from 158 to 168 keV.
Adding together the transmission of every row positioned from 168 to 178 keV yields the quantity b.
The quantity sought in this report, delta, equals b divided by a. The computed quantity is 1.35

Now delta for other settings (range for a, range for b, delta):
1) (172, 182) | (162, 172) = 0.80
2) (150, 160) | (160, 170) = 0.87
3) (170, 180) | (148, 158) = 0.87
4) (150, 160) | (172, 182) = 1.17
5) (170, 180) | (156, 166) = 0.73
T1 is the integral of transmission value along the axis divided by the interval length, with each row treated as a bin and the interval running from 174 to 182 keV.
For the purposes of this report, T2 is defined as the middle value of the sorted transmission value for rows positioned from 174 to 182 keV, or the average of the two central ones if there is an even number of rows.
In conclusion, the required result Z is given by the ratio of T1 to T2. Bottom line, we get 1.00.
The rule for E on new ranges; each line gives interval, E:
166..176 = 1949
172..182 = 2078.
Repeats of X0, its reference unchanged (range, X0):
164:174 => -0.8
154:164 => -1.7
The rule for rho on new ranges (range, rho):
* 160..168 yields 177.9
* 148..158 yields 183.6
